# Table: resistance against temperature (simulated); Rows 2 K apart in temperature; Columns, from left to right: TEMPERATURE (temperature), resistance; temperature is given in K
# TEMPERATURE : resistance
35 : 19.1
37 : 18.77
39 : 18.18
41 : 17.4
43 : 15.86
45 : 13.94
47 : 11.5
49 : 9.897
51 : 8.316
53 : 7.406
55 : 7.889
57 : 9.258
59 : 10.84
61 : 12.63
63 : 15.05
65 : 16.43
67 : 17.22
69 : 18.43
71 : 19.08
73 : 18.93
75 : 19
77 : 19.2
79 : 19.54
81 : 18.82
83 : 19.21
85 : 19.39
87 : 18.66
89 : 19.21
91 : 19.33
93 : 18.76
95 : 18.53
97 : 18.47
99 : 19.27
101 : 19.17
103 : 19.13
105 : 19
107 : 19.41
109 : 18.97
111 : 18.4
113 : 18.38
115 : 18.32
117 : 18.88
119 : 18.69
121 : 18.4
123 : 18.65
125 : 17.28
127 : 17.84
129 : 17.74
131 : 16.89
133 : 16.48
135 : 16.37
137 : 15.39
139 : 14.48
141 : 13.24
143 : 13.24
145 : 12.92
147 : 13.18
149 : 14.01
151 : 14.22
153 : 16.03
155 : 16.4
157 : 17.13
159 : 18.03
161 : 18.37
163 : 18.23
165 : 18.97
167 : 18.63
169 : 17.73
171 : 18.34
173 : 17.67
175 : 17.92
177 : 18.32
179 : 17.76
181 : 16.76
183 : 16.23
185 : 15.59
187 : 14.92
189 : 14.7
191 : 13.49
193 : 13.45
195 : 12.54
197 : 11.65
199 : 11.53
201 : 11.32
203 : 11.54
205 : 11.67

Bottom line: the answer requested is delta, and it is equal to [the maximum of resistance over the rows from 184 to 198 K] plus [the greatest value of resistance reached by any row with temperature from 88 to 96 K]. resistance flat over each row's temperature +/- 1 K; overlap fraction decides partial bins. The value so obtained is 34.9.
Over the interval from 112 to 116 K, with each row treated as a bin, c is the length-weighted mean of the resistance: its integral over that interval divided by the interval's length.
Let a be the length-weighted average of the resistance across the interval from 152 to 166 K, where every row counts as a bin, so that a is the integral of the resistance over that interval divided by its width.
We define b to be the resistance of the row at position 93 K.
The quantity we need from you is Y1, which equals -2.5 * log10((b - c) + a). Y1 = -3.14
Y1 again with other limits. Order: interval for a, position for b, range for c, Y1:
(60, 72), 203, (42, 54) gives -3.07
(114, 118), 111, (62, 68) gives -3.29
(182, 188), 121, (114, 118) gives -2.97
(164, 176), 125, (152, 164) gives -3.15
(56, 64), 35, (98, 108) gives -2.68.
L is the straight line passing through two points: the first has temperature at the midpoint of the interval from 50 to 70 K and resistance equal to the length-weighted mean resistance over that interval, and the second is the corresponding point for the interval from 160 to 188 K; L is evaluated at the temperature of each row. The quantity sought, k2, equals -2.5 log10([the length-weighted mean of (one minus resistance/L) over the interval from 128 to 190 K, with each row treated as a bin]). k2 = 3.8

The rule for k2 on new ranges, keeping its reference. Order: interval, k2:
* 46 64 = 2.1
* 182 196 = 1.7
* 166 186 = 5.5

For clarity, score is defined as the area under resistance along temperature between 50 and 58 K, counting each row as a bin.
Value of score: 66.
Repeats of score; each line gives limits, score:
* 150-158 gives 128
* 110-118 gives 148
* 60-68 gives 123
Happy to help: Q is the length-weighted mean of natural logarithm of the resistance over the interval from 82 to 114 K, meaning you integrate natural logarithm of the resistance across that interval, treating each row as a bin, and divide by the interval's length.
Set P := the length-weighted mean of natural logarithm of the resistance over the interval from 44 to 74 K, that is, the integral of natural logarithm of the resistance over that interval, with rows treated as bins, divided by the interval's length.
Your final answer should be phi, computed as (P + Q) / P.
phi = 2.17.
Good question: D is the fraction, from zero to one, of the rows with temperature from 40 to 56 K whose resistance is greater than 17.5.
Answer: 0.0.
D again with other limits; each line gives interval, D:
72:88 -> 1.0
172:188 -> 0.5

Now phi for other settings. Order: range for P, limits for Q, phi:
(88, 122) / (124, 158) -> 1.93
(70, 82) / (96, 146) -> 1.97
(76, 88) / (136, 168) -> 1.93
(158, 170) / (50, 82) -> 1.91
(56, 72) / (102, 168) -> 2.06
